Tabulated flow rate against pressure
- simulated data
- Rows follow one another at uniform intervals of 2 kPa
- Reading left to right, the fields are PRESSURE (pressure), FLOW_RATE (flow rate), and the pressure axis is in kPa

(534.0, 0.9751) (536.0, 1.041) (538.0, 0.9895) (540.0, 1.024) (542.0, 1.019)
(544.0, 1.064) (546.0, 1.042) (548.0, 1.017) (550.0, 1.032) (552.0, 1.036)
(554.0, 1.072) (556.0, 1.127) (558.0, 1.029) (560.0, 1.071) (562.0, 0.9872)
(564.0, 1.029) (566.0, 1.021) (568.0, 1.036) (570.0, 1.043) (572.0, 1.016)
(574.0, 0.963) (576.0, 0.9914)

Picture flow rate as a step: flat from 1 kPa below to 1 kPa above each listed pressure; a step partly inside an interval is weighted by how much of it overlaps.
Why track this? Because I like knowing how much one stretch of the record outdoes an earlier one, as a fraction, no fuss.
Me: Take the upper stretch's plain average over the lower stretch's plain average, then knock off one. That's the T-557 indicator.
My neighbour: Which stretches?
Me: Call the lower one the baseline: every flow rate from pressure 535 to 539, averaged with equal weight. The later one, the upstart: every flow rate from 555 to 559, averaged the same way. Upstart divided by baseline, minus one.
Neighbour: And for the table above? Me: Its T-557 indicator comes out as 0.06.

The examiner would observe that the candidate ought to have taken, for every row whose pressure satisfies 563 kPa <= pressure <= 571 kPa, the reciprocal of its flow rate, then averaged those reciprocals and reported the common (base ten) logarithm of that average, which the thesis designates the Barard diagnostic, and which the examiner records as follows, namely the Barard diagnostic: -0.014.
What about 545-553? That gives -0.014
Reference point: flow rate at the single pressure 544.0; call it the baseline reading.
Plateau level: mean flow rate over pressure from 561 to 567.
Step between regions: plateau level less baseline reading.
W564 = -0.05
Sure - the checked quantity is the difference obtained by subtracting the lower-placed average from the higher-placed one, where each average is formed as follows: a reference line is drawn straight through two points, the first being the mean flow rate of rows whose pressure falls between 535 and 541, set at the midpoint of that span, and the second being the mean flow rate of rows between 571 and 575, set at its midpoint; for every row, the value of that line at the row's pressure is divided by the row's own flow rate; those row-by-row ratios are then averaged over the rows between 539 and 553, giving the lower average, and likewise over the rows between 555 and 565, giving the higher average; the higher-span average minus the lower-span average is -0.024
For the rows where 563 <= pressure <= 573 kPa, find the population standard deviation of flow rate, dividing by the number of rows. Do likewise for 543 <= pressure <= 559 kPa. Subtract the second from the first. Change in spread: -0.0232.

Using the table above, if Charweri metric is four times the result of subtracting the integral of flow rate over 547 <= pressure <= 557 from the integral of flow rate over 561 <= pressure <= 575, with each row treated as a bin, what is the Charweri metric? 14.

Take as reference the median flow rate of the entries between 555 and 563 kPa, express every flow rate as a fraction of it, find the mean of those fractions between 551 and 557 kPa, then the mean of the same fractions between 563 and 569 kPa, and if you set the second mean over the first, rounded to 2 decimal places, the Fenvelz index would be 0.95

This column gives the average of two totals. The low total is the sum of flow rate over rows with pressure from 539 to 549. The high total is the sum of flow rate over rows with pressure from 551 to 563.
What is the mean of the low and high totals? 5.7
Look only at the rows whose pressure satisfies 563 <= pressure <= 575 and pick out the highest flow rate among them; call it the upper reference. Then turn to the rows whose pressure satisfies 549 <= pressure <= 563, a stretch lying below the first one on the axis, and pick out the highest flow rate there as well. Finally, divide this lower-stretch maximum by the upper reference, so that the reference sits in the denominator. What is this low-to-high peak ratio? 1.08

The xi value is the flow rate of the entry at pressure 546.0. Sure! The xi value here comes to 1.042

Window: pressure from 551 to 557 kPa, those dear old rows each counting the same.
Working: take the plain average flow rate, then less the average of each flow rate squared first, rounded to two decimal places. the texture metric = -0.09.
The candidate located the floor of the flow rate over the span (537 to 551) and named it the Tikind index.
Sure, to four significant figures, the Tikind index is 0.9895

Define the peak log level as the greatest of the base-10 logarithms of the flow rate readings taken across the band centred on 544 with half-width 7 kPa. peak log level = 0.027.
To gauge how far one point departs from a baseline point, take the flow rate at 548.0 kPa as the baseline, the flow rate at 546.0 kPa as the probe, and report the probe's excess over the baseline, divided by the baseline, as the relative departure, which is 0.025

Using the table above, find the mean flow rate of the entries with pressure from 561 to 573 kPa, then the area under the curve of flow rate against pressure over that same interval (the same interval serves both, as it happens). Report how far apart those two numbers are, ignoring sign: 11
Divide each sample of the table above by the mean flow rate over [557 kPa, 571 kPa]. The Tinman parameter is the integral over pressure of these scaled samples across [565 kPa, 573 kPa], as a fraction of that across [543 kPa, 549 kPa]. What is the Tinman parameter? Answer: 1.3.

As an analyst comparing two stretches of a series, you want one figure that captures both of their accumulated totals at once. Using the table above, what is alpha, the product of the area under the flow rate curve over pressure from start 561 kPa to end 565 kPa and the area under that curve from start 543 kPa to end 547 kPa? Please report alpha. 17.0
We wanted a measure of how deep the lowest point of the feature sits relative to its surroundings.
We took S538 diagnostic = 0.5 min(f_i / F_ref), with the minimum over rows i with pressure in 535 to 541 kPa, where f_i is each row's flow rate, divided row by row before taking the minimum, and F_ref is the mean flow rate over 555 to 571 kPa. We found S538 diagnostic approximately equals 0.474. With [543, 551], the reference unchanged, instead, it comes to 0.488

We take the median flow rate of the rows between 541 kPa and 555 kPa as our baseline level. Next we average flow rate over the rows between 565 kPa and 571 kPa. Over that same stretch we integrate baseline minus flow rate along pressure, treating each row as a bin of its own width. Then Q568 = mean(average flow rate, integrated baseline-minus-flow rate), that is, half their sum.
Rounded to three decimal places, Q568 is 0.525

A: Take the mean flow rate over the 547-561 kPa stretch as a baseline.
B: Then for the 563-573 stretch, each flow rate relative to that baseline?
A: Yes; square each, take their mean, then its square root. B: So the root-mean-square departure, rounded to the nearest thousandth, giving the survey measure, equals 0.028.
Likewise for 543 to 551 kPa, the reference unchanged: 0.023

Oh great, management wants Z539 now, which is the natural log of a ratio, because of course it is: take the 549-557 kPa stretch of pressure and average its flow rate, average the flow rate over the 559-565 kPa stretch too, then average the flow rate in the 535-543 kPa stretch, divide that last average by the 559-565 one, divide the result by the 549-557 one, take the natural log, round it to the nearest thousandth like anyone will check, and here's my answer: -0.075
